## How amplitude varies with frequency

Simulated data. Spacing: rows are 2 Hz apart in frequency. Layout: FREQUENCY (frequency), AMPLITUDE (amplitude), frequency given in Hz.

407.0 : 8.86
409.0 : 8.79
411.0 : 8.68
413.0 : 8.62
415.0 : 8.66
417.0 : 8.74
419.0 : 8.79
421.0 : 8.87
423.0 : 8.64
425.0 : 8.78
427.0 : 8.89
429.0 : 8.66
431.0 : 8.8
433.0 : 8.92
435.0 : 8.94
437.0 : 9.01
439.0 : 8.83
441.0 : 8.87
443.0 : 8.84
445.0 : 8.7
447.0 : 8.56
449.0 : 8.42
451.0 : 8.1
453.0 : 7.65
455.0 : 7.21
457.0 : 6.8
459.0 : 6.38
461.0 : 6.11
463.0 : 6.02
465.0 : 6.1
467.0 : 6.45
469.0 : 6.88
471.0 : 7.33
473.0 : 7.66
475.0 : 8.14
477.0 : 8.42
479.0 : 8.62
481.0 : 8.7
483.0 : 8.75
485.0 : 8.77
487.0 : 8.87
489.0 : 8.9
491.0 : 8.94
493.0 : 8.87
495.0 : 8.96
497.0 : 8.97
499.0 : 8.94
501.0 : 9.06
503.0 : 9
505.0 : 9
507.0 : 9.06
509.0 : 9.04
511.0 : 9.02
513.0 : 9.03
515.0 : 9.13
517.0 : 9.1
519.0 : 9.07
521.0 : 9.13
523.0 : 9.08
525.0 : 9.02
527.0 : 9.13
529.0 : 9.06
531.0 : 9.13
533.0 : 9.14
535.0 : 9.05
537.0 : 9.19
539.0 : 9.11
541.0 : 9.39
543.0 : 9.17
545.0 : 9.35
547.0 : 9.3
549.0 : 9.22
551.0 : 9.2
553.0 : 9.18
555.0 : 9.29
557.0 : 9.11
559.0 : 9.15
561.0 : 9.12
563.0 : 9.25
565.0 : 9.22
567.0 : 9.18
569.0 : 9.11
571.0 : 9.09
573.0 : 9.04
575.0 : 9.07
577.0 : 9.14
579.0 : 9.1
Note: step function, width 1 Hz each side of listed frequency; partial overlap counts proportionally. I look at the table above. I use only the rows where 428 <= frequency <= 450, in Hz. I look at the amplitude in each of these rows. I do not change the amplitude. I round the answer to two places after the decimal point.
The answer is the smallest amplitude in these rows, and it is 8.42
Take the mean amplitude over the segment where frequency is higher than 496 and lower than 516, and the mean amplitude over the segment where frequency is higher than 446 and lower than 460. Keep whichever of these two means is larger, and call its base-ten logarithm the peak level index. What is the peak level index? 0.955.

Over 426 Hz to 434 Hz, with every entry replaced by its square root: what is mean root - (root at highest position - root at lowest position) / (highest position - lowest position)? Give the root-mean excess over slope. 2.97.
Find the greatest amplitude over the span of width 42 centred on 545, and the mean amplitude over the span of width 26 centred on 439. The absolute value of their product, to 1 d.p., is 82.0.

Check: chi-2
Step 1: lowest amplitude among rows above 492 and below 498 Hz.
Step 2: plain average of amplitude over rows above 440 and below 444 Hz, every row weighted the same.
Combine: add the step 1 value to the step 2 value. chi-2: 17.7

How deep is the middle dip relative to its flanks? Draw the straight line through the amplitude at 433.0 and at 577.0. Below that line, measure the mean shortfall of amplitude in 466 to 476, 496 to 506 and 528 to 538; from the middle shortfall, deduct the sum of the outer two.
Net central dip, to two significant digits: -1.6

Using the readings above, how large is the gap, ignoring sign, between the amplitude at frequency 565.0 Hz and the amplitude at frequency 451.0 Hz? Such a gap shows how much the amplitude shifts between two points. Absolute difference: 1.12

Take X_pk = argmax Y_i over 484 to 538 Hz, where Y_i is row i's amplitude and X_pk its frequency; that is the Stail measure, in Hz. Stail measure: 537.0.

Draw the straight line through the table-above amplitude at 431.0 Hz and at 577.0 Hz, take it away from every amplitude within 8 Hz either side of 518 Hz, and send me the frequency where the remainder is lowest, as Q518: 525.0 Hz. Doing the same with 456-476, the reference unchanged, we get 463.0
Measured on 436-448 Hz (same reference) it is 447.0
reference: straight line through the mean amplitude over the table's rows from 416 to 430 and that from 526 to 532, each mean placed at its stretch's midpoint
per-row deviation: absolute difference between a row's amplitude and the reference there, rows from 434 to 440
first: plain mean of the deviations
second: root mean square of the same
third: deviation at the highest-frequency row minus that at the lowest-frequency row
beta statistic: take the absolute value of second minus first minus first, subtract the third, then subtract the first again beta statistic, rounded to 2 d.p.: 0.10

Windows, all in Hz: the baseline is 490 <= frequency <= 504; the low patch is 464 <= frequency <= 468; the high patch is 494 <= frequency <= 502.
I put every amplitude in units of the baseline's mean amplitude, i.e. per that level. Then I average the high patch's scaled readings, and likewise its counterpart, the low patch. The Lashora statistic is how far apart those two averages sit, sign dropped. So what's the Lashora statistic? 0.302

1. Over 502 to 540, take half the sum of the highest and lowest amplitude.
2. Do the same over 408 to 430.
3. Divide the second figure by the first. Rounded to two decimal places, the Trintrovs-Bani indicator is 0.96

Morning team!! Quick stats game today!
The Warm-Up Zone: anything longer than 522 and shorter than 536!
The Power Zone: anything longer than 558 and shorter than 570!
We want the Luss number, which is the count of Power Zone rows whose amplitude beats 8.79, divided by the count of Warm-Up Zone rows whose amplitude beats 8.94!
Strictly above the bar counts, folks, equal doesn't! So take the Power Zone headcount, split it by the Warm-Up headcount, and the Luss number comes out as 0.86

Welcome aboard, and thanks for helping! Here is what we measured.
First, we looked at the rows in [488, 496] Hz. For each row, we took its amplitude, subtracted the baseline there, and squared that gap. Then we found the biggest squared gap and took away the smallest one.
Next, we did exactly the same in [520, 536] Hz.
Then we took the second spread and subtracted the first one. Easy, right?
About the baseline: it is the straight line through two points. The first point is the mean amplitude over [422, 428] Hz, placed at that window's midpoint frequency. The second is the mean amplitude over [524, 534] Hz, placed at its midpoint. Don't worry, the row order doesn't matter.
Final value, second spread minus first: -0.01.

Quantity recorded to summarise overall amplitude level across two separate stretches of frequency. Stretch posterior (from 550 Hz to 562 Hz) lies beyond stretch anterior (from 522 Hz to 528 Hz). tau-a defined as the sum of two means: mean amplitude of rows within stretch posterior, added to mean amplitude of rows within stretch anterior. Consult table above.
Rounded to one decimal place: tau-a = 18.3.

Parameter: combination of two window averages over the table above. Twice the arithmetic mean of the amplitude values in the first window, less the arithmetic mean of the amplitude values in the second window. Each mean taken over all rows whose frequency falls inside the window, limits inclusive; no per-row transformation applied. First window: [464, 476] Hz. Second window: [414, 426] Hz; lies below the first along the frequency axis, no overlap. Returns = 5.4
